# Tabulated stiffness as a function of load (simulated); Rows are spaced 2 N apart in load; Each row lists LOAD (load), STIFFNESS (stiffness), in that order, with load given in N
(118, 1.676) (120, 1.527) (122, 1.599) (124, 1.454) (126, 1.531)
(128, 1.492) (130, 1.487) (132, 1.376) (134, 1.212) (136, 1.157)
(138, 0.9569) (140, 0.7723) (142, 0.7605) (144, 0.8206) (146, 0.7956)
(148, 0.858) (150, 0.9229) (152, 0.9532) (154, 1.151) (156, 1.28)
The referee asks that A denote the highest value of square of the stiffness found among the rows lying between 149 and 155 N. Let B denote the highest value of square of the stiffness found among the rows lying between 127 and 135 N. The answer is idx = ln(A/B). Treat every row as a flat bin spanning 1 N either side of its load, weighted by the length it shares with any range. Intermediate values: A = 1.32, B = 2.2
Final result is -0.5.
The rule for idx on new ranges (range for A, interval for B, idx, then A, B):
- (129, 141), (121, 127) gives -0.1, 2.21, 2.6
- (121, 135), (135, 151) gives 0.6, 2.56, 1.3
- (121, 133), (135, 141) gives 0.6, 2.56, 1.3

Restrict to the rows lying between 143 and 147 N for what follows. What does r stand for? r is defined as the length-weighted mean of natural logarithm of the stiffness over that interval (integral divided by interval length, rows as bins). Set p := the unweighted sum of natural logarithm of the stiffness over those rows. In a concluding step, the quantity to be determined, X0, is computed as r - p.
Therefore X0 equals 0.2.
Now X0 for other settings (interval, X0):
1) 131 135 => -0.3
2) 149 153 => 0.1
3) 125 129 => -0.4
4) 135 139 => -0.1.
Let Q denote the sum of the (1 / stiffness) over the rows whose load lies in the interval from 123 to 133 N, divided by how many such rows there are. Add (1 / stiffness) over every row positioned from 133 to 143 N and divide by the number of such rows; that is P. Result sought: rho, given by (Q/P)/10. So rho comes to 0.06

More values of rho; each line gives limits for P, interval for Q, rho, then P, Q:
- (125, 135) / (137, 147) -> 0.17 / 0.71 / 1.23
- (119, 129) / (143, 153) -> 0.18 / 0.66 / 1.15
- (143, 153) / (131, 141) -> 0.08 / 1.15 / 0.95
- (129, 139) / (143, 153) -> 0.14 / 0.83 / 1.15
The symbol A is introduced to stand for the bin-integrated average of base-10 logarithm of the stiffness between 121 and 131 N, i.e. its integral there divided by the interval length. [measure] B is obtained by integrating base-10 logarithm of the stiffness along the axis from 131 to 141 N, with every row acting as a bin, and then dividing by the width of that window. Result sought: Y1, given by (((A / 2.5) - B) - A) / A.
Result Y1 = -0.8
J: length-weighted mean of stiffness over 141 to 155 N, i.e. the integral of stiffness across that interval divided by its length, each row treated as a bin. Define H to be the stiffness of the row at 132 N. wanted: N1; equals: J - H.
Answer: -0.5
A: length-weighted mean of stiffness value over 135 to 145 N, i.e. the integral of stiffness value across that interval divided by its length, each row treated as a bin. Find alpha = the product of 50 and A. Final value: 45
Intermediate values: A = 0.9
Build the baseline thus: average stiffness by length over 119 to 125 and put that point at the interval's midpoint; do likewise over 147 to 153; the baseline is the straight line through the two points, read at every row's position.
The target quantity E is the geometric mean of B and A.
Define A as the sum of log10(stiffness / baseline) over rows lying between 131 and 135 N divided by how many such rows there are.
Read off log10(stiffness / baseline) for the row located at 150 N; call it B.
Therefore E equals 0.003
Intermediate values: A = 0.00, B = 0.005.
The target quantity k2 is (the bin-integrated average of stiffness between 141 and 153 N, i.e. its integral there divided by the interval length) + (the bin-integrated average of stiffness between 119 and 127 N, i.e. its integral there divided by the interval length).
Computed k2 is 2.38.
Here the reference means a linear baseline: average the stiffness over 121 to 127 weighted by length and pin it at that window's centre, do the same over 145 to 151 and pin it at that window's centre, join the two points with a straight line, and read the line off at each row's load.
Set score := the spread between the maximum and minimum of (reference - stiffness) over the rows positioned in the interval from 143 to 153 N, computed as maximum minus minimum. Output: 0.36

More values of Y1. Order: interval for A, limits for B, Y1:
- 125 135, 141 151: -0.1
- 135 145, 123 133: 2.5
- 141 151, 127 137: 1.0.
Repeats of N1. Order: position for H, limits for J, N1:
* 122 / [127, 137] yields -0.3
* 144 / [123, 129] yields 0.7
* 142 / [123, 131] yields 0.7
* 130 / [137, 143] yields -0.7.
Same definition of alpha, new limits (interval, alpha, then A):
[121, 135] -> 73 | 1.5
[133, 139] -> 55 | 1.1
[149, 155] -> 50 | 1.0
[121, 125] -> 76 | 1.5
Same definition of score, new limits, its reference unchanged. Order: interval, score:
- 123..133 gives 0.20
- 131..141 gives 0.38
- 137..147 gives 0.19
